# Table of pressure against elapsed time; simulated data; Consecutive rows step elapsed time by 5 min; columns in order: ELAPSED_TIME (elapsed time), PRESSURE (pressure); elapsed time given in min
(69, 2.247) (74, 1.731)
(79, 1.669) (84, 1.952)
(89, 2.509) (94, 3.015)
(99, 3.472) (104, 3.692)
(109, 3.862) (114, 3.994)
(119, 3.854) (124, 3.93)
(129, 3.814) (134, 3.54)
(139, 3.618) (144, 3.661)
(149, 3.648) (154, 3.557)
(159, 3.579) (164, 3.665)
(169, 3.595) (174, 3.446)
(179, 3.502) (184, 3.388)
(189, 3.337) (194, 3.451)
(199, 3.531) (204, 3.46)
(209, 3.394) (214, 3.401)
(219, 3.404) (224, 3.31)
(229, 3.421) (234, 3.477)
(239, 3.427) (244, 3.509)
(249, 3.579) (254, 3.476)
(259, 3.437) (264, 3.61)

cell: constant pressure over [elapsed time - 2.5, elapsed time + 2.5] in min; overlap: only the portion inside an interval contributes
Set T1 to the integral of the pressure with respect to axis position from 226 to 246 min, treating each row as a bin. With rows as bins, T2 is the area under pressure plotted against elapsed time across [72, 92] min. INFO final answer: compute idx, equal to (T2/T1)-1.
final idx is -0.42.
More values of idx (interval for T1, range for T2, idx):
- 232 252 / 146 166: 0.03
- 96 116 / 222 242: -0.08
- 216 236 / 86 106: -0.08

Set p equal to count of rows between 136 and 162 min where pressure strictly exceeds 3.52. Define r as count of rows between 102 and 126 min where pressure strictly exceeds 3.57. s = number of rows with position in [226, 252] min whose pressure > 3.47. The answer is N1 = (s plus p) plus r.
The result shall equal 13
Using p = 5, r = 5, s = 3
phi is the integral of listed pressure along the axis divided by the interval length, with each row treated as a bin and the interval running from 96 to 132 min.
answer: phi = 3.79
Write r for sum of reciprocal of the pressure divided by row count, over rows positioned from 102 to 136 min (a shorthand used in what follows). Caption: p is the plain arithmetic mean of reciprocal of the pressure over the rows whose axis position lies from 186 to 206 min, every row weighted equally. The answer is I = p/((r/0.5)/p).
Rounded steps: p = 0.290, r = 0.263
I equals 0.16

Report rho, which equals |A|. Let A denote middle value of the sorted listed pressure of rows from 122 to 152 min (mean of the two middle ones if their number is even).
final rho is 3.65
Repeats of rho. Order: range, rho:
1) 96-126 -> 3.86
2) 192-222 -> 3.43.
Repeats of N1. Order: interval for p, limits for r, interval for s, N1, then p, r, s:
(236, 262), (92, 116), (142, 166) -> 9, 1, 3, 5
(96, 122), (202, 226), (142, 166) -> 9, 4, 0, 5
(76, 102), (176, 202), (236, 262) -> 3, 0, 0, 3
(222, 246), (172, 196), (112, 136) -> 5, 0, 0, 5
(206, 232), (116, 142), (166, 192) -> 6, 0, 4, 2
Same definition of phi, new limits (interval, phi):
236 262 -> 3.49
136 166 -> 3.62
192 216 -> 3.45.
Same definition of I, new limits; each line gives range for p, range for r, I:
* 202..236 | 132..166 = 0.16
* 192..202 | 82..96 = 0.10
